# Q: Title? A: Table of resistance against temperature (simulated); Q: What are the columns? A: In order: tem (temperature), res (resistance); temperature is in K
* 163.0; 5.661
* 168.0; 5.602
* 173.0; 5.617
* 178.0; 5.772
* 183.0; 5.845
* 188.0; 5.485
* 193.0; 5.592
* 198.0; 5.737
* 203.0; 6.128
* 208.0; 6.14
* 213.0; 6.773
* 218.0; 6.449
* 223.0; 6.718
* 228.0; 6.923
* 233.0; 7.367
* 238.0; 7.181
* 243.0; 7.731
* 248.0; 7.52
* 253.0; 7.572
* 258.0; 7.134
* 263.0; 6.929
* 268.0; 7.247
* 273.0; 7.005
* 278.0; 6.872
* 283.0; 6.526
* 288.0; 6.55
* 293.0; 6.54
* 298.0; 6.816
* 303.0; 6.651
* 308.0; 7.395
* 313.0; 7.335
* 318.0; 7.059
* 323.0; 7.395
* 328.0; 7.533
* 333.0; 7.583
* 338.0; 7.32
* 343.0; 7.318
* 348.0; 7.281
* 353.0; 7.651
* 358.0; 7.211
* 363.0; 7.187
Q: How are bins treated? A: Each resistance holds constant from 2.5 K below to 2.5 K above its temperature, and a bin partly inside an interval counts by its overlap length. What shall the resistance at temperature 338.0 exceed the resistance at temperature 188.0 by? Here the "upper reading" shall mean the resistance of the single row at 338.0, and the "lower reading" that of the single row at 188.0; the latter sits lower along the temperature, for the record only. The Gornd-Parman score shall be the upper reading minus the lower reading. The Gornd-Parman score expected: 1.8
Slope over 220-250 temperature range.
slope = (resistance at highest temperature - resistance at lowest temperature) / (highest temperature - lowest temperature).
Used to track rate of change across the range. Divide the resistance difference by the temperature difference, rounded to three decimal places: 0.032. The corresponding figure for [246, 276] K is -0.021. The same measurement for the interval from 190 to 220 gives 0.034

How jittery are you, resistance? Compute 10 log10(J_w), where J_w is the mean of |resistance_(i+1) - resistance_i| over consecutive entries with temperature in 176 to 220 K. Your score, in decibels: -5.92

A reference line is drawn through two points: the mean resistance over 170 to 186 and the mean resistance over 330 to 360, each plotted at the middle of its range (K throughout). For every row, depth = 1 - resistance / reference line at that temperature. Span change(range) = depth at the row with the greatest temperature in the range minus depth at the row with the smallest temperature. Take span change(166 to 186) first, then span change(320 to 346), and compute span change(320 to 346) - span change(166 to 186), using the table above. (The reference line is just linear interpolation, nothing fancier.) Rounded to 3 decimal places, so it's 0.055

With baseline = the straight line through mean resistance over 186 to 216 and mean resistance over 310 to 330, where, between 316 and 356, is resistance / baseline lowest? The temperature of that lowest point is 348.0 K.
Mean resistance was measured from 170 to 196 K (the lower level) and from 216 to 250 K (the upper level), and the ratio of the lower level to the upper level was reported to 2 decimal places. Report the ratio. 0.79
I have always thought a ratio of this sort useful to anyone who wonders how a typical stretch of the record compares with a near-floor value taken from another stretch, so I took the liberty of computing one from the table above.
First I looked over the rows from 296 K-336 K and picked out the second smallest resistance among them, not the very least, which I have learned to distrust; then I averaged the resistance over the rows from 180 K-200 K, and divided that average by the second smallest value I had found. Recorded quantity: 0.83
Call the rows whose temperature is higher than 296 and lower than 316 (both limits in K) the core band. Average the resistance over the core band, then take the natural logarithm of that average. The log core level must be 1.95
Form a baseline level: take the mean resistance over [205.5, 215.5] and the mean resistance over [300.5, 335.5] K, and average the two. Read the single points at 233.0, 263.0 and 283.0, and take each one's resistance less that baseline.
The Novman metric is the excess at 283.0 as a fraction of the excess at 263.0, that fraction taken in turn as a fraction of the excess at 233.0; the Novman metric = -11.1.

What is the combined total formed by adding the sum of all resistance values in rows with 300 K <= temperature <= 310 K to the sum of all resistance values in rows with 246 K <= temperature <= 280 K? 64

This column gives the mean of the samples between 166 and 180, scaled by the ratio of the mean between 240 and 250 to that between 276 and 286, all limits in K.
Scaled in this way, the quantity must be 6.45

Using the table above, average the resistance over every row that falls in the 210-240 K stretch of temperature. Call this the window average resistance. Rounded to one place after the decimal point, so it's 6.9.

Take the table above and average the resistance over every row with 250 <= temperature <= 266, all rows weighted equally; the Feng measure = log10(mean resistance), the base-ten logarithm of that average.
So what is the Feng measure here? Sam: 0.86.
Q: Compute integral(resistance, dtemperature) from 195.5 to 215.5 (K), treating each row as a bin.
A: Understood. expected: 124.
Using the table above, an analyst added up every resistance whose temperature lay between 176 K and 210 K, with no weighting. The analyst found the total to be 41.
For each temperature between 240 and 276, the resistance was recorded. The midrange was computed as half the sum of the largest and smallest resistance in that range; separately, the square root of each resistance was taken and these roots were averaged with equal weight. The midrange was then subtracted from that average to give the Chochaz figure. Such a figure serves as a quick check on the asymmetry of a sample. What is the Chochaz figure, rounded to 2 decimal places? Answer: -4.63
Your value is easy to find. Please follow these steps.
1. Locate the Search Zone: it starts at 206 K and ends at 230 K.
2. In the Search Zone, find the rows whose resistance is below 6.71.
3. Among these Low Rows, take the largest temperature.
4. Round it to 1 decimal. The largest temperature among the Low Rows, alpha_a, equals 218.0 K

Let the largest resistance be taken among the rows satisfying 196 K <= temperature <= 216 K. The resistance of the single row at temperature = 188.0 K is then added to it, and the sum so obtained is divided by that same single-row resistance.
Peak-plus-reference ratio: 2.23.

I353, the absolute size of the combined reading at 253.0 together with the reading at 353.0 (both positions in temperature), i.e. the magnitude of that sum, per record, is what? 15.2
